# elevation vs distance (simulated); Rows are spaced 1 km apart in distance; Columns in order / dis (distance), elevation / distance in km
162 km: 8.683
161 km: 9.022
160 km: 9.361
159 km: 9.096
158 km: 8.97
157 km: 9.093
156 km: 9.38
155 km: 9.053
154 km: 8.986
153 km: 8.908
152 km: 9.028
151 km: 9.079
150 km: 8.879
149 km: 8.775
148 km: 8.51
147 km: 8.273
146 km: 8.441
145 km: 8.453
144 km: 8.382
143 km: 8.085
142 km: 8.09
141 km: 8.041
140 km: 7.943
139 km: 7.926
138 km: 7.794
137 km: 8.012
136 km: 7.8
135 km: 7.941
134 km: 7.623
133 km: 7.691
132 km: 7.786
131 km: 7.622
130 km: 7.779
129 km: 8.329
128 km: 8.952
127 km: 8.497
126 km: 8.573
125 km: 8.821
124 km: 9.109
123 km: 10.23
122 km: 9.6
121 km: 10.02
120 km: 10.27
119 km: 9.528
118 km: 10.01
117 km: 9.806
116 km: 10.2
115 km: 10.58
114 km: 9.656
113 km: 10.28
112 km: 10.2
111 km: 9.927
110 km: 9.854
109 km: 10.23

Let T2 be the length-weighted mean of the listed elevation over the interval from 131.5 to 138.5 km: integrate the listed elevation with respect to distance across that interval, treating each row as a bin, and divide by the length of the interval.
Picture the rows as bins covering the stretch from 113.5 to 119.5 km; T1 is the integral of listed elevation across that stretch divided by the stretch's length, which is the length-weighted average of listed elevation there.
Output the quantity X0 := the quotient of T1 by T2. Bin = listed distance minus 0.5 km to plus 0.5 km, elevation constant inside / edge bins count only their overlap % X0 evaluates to 1.28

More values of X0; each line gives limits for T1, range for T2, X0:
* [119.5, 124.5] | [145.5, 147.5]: 1.18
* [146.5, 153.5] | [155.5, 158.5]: 0.96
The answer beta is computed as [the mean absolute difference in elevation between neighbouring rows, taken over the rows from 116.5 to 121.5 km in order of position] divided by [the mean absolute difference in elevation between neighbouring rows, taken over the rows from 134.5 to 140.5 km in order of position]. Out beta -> 2.9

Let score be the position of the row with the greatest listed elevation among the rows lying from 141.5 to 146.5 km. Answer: 145 km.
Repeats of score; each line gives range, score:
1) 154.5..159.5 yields 156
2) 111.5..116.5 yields 115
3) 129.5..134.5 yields 132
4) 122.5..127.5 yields 123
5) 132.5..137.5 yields 137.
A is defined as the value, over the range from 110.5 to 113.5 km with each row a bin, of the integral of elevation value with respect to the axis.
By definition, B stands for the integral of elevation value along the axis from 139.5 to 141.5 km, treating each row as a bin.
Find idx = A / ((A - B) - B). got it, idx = -19.5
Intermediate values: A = 30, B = 16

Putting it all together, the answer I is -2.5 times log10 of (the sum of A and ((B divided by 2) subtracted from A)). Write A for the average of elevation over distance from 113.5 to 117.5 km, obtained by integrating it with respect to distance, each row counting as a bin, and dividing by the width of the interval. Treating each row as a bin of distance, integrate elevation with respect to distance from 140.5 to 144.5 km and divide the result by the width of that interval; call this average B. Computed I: -3.01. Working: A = 10.1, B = 8.1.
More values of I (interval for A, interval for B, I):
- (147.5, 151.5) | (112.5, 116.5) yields -2.75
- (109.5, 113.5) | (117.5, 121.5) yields -2.95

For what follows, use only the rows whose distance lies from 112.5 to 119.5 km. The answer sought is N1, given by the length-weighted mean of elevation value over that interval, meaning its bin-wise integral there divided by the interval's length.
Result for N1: 10.0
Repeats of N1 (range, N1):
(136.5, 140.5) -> 7.9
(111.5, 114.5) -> 10.0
